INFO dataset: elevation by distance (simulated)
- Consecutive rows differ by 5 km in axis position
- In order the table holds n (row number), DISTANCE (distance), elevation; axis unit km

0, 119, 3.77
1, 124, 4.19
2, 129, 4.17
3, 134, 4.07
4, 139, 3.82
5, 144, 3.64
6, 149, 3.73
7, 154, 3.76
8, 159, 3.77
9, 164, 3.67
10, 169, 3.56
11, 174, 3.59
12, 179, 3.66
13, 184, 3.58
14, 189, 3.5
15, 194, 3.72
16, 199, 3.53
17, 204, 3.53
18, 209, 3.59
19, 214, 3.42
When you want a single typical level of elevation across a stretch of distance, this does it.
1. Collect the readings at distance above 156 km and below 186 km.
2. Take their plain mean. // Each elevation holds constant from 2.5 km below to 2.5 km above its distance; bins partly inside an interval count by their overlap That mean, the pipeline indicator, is 3.64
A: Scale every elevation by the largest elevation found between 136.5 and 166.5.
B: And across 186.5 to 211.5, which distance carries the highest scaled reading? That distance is 194 km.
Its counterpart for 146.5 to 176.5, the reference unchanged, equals 159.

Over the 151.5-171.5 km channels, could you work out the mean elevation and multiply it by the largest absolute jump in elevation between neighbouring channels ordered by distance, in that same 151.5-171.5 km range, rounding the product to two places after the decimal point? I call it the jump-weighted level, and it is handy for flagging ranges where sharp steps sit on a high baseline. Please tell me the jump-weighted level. 0.41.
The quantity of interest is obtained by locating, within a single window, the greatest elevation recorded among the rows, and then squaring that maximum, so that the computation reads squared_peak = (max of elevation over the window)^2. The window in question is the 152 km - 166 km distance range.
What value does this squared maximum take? 14.2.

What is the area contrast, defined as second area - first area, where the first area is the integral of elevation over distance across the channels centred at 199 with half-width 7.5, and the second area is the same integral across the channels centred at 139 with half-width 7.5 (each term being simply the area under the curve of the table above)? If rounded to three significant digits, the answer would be 3.75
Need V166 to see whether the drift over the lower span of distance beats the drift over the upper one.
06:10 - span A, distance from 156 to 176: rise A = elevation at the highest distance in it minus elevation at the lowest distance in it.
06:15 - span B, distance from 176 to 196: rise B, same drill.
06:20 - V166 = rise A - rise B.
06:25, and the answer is -0.24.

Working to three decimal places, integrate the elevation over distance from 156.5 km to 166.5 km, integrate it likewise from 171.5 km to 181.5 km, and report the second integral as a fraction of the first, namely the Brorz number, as 0.974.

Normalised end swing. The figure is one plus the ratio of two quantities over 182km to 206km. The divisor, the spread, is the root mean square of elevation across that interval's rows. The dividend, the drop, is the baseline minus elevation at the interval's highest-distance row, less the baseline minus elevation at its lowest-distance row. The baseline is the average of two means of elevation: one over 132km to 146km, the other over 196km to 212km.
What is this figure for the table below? 1.01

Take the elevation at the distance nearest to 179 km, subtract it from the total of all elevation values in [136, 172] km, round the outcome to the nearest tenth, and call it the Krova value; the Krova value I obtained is 22.3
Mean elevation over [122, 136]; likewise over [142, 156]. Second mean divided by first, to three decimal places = 0.895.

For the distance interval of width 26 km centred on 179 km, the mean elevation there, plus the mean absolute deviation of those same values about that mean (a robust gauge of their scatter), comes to 3.62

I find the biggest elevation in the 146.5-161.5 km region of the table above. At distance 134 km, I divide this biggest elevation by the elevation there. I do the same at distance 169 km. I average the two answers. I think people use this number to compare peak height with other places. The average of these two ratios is 0.99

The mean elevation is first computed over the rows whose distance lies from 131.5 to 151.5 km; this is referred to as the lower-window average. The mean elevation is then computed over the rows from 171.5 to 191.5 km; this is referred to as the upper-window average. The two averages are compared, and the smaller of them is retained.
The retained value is 3.58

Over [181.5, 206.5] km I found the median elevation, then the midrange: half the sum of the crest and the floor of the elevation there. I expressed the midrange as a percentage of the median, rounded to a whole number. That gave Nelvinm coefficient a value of 102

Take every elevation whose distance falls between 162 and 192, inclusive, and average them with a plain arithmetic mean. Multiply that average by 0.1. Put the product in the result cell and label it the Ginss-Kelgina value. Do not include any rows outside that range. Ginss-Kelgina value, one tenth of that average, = 0.359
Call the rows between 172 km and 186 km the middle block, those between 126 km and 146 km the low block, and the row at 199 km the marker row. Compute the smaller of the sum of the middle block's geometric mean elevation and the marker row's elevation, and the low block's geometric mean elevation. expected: 3.92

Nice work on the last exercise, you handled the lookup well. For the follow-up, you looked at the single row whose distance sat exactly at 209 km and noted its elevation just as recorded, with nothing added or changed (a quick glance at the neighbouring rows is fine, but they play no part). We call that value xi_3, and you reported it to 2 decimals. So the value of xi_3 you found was 3.59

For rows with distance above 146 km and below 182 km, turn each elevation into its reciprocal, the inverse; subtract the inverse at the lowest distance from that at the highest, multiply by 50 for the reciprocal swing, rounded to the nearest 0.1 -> 0.3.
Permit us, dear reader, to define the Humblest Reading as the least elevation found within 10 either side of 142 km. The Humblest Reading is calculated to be 3.64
